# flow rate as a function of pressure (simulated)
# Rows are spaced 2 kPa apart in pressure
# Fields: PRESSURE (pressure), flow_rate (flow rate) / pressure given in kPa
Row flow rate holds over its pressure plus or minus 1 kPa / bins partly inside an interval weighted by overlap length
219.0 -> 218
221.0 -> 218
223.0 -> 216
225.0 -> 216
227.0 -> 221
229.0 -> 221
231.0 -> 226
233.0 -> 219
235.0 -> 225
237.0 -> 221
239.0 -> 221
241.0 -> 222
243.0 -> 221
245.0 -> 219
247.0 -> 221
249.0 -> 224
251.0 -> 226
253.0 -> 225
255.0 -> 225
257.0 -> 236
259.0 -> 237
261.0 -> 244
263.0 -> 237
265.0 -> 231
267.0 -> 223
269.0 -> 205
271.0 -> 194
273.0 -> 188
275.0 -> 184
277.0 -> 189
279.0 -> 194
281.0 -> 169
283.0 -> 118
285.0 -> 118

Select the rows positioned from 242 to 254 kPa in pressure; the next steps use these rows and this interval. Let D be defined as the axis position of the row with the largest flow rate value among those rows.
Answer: 251.0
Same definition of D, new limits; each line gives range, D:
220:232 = 231.0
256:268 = 261.0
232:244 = 235.0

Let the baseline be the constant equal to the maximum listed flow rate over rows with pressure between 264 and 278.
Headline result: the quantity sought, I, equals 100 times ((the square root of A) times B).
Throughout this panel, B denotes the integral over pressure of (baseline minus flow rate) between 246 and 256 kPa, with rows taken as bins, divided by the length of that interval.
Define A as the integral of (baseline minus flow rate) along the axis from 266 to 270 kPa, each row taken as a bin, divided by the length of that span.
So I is 2804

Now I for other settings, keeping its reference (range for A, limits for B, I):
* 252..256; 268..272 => 7716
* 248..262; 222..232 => 0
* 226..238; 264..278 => 8619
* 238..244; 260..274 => 4220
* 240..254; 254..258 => 145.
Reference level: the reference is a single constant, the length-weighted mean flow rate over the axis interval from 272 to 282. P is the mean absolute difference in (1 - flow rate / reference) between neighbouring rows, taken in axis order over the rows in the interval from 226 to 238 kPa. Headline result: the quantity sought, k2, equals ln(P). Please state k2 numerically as -3.7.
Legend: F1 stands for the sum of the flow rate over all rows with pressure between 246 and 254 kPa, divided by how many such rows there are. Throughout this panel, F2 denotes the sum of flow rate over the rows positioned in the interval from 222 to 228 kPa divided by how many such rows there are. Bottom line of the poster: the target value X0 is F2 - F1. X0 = -6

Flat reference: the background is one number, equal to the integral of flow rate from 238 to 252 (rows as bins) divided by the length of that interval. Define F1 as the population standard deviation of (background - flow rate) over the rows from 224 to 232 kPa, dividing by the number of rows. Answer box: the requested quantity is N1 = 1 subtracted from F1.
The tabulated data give 3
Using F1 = 4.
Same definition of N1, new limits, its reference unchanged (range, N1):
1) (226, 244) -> 1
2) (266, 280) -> 11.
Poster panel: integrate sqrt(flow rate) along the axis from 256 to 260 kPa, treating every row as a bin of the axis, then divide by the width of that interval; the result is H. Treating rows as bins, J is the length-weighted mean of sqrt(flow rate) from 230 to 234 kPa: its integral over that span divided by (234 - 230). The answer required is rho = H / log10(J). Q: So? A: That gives 13.1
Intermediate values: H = 15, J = 14.92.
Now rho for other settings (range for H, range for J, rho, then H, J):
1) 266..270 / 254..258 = 12.4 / 15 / 15.18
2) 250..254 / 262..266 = 12.7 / 15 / 15.30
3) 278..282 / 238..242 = 11.5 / 13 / 14.88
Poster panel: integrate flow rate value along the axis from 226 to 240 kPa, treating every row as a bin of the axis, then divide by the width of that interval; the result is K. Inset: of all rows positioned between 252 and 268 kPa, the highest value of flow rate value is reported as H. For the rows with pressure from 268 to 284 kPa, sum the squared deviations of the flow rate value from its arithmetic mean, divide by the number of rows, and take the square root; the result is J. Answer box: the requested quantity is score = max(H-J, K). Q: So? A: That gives 222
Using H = 244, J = 25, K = 222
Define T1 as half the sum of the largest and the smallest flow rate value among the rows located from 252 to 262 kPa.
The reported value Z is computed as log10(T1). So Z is 2.37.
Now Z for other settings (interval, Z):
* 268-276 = 2.29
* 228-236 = 2.35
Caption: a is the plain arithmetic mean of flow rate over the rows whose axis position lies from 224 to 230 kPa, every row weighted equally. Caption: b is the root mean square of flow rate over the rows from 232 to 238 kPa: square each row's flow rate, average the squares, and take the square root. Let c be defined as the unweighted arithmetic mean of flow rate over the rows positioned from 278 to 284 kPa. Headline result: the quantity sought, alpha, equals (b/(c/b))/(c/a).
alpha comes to 419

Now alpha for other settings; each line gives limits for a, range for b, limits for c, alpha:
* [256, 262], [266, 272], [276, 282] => 304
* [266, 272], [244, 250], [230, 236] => 204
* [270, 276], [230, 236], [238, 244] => 192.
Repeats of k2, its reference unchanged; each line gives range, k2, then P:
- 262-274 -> -2.9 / 0.05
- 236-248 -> -5.0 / 0.01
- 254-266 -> -3.4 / 0.03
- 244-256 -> -4.7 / 0.01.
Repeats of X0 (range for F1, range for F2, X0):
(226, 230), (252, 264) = 13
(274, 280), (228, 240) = 33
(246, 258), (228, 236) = -3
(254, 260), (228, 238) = -10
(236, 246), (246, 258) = 5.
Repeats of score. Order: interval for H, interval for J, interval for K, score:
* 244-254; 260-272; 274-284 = 208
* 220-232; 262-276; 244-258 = 225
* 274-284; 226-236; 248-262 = 231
